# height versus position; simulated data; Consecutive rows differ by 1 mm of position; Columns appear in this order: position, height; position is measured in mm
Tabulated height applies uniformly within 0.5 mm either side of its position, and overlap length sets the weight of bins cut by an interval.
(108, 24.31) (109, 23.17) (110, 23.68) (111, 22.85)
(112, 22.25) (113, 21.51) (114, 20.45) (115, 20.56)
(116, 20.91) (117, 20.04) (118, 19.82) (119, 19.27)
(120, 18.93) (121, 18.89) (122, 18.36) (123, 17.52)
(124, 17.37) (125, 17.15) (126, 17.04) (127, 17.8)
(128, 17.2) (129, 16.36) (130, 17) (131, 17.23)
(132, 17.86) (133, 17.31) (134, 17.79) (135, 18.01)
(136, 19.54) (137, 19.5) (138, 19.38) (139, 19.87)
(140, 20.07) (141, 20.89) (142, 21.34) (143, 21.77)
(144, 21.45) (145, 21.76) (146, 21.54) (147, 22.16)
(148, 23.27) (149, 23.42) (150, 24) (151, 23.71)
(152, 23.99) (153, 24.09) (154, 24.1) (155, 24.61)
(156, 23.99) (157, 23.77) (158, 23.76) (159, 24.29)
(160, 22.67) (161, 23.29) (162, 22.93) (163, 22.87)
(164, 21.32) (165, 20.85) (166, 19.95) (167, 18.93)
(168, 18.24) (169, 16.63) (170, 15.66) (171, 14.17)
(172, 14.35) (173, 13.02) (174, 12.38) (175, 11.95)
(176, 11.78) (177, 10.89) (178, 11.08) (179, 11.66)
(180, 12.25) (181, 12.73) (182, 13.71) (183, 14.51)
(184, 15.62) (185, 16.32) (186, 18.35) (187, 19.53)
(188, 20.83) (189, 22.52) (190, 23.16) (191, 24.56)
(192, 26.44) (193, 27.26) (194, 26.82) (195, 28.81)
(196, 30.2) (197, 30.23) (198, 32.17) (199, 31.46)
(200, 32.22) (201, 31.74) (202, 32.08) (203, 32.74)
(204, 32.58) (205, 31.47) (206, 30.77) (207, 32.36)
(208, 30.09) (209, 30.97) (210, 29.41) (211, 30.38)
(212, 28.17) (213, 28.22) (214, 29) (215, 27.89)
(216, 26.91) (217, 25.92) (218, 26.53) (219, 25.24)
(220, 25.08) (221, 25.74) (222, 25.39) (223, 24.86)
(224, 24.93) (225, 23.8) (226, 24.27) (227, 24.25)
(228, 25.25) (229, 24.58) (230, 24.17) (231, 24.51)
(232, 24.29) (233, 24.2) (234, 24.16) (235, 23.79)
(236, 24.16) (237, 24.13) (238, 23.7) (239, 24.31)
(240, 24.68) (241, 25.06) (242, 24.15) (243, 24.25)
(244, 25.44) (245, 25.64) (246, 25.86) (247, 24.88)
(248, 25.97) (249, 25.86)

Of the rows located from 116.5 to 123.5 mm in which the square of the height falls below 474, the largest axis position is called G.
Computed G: 123 mm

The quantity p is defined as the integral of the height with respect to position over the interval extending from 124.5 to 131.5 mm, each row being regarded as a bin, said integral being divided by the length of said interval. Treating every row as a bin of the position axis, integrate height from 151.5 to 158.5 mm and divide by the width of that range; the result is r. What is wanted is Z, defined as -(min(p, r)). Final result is -17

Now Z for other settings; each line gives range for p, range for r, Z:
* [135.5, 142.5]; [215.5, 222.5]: -20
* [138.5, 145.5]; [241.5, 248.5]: -21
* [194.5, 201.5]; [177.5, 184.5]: -13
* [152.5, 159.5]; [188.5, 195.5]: -24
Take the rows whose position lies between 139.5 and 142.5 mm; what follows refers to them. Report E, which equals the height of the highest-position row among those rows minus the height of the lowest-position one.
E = 1.3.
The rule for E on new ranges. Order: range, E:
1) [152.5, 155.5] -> 0.5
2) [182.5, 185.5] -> 1.8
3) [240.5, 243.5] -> -0.8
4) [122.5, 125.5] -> -0.4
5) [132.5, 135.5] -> 0.7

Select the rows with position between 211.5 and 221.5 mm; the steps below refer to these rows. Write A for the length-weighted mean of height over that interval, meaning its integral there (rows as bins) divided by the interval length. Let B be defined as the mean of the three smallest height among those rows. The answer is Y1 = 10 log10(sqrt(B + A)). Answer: 8.6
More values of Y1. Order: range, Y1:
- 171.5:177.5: 6.9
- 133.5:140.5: 7.9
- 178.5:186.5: 7.1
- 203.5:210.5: 8.9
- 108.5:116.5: 8.1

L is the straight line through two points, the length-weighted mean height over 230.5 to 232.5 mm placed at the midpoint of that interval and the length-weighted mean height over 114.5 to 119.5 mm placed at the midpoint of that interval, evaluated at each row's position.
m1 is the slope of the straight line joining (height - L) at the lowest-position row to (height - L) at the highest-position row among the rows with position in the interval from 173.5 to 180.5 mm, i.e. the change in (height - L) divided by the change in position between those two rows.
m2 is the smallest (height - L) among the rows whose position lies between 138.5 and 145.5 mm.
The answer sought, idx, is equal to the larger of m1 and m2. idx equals -0.06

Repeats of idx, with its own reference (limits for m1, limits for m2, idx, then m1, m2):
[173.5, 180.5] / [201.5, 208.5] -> 6.57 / -0.06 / 6.6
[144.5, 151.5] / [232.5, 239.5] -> 0.29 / 0.29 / -0.9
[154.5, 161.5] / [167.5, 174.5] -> -0.26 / -0.26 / -9.9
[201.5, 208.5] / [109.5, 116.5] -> 0.44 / -0.37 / 0.4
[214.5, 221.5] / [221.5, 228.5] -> -0.36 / -0.40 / -0.4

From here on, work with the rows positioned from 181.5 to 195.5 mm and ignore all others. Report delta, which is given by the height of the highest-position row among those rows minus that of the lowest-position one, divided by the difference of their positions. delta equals 1.2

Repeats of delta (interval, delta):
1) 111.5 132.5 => -0.2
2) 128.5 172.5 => 0.0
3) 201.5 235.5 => -0.3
